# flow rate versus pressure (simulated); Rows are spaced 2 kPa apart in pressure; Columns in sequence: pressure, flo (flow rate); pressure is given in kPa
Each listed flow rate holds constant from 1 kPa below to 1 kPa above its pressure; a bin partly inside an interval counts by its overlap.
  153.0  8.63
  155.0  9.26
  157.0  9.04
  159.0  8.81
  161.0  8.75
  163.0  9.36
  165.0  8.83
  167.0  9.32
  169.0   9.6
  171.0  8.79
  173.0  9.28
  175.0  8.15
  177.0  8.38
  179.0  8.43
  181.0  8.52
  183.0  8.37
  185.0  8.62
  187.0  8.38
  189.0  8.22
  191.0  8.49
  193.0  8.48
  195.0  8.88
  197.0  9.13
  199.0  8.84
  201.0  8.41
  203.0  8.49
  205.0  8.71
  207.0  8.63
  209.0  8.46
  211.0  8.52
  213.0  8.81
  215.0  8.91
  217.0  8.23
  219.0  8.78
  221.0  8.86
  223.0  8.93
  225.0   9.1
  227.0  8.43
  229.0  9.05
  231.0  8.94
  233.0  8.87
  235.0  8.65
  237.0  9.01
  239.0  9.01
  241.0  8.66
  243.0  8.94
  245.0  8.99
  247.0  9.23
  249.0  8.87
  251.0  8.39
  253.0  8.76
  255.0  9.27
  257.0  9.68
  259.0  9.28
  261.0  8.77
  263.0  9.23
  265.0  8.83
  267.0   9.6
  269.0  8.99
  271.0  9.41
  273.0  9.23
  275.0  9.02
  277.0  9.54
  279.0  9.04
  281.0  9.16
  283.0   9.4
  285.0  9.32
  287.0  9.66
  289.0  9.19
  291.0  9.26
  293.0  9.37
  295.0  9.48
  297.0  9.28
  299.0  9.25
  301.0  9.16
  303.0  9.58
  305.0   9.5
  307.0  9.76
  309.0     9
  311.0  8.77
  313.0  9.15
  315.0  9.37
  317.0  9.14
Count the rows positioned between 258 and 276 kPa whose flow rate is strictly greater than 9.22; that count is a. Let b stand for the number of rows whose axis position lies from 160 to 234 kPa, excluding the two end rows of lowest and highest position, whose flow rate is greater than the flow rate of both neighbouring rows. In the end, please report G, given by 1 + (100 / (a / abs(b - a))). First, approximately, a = 5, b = 11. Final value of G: 121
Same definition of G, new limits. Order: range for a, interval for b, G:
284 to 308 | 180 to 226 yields 51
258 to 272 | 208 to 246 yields 26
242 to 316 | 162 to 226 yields 63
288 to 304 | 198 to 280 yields 68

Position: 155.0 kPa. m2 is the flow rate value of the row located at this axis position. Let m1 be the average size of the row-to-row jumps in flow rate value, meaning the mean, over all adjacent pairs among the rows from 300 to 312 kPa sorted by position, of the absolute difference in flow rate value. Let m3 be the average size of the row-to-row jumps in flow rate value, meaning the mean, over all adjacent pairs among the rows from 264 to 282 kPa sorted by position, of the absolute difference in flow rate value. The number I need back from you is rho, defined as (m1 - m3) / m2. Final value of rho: -0.01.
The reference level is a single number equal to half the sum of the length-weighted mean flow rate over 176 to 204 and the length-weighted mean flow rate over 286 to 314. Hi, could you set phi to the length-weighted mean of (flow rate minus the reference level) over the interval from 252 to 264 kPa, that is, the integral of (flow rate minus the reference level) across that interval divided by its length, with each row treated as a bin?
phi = 0.23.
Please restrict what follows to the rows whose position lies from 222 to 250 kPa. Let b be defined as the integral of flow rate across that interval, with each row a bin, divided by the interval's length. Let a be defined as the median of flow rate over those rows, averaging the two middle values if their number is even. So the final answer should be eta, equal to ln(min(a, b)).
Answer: 2.19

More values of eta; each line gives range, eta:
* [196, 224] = 2.16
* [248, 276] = 2.21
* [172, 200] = 2.14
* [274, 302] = 2.23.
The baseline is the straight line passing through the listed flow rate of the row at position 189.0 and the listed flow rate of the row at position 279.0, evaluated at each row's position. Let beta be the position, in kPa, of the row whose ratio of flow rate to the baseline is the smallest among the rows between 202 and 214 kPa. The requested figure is 209.0 kPa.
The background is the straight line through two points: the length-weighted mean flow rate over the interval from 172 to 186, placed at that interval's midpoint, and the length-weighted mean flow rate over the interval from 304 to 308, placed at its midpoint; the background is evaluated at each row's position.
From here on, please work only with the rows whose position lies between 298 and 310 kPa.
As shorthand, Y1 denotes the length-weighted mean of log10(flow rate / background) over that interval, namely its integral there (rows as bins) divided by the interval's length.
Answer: -0.011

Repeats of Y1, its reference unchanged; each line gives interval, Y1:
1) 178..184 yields -0.006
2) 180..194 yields -0.008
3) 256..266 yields -0.004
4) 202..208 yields -0.008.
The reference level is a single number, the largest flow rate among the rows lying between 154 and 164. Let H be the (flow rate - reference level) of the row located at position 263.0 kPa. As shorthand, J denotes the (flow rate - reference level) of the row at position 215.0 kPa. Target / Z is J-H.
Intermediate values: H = -0.1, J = -0.45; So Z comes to -0.3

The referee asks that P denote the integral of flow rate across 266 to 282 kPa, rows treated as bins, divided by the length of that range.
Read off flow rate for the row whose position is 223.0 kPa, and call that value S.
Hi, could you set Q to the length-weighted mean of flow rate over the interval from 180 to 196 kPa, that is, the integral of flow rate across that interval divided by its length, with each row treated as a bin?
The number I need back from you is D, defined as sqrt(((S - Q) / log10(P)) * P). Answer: 2.0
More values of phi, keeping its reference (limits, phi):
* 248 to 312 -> 0.29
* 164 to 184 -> -0.16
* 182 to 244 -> -0.23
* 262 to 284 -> 0.29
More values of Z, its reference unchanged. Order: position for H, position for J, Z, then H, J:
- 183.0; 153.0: 0.3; -1.0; -0.73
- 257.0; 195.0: -0.8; 0.3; -0.48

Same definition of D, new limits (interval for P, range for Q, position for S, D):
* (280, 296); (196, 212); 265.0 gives 1.3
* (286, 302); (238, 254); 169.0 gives 2.7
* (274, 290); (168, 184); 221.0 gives 1.3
